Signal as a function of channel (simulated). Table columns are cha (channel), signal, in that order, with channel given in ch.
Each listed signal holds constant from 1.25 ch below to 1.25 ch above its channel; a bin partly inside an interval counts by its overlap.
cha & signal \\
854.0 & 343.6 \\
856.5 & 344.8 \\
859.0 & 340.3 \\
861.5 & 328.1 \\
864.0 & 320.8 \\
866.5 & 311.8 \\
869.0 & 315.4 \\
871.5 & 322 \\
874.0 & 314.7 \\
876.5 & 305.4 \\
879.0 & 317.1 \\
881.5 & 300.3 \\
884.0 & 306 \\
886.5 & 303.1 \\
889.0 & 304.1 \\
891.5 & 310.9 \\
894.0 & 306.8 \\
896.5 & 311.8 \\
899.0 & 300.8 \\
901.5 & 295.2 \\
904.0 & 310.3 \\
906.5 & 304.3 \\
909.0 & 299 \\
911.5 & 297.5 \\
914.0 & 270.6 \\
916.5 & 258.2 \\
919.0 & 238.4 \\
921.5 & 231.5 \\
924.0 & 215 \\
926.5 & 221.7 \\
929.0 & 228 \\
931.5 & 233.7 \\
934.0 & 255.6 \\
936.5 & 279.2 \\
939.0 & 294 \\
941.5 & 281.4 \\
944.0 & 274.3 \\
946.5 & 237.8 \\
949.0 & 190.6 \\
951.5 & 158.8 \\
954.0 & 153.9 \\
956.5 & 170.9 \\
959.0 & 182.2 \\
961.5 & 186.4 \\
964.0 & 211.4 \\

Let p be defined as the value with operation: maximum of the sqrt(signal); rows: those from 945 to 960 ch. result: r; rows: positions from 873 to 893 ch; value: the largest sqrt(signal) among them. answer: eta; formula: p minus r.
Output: -2.4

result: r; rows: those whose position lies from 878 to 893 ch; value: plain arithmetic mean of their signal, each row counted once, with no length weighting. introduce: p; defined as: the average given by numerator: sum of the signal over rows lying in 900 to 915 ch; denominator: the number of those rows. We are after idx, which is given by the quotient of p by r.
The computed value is 1.0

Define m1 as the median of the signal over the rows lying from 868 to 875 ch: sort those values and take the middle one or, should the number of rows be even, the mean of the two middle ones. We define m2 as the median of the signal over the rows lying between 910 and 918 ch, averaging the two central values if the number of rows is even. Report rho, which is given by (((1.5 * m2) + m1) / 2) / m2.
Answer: 1.33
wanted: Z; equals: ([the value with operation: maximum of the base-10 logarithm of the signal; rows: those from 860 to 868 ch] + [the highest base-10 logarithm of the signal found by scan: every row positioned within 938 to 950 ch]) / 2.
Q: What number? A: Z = 2.49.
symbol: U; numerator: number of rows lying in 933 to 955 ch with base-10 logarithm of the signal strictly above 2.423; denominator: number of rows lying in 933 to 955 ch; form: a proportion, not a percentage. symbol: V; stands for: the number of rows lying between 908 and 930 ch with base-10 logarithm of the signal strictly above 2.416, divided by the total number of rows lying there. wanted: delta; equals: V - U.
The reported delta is -0.1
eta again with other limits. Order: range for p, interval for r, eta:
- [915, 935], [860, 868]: -2.0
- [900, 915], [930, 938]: 0.9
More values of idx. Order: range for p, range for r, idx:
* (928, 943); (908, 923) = 1.0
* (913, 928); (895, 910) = 0.8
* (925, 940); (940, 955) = 1.2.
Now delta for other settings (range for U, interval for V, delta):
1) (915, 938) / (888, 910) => 0.9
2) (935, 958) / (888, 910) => 0.6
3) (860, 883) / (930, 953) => -0.6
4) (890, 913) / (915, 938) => -0.9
